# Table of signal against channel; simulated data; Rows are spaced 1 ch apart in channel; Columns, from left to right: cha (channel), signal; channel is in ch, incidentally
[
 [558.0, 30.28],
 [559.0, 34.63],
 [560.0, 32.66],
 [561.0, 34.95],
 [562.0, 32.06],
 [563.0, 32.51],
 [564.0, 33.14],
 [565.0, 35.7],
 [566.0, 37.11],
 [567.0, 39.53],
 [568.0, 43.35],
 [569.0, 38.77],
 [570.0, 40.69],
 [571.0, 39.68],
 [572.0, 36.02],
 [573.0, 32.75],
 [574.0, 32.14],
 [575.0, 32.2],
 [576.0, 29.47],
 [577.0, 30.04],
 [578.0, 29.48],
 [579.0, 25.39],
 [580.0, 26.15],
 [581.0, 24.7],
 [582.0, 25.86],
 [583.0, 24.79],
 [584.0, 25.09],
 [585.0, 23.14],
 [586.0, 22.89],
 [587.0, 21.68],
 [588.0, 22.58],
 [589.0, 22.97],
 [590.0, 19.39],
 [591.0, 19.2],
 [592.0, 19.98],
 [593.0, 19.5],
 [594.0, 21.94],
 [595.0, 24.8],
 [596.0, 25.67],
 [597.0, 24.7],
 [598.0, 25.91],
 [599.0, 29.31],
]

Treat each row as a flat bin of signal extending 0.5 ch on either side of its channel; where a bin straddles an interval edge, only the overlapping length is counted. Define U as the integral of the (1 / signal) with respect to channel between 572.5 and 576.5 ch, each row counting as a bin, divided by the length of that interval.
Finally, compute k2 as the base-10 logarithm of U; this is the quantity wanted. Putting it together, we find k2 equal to -1.50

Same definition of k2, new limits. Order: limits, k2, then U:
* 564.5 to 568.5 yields -1.59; 0.026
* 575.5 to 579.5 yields -1.45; 0.035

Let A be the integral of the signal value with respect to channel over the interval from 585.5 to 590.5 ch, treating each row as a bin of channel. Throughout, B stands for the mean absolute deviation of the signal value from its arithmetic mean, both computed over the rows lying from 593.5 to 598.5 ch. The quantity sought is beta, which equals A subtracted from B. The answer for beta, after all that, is -108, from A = 110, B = 1.07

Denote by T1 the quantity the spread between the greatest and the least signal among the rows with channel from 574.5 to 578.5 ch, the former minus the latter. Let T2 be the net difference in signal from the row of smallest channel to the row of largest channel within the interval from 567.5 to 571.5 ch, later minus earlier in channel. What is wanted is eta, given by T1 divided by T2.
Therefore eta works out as -0.74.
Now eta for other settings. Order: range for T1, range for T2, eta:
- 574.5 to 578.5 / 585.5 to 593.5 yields -0.81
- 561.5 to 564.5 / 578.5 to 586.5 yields -0.43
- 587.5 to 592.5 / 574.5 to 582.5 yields -0.59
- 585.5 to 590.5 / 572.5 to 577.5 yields -1.32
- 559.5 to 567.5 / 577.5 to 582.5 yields -2.06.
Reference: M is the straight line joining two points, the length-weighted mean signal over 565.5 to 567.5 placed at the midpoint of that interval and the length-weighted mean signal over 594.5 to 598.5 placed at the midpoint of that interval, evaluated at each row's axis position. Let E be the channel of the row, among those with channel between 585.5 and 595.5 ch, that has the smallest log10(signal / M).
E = 590.0 ch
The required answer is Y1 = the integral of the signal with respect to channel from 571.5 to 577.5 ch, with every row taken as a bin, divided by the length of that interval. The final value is 32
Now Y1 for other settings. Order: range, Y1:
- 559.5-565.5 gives 34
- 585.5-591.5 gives 21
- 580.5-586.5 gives 24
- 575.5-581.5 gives 28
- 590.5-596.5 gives 22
